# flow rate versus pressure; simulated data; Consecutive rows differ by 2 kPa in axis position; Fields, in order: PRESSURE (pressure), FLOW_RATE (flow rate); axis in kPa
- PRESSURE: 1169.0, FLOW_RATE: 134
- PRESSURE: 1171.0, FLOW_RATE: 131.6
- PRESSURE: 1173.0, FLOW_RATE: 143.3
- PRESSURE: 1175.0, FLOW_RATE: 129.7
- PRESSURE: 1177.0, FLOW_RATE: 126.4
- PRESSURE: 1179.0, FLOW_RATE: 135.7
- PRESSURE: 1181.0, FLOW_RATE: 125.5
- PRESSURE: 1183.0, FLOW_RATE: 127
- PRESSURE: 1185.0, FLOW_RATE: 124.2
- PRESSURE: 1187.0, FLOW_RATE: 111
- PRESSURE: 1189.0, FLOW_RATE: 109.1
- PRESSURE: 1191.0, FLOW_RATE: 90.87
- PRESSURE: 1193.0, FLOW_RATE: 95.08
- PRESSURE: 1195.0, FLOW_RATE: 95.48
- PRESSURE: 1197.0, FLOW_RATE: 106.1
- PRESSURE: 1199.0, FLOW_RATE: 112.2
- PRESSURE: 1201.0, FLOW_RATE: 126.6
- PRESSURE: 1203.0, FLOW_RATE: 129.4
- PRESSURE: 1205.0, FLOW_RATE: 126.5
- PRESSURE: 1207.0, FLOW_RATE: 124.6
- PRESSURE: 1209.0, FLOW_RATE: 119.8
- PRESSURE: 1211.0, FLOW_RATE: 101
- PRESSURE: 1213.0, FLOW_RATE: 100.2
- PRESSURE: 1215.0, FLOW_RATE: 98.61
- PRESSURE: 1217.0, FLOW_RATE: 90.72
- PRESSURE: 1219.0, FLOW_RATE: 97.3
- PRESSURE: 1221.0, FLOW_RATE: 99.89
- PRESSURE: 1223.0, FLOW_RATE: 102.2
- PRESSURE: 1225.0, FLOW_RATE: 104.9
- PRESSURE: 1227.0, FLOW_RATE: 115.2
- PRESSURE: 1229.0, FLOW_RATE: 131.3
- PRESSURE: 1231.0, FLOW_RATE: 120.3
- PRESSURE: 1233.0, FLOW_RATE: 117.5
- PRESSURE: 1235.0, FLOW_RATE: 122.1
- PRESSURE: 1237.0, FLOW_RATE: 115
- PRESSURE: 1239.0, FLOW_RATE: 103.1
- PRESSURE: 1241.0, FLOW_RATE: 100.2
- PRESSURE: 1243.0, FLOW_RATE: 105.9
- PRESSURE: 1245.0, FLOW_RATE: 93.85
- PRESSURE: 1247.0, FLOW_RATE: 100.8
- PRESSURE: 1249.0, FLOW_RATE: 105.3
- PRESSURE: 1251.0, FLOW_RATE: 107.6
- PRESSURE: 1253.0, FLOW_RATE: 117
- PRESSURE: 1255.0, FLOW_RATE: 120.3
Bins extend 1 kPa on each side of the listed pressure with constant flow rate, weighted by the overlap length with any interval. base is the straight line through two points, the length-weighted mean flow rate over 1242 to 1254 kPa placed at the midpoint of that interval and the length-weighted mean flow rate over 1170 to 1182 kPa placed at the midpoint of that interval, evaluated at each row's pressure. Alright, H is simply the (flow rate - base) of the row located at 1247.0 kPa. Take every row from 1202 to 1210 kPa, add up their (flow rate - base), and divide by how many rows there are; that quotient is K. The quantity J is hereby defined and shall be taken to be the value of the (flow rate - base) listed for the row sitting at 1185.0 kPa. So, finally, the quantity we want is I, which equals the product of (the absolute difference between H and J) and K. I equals 1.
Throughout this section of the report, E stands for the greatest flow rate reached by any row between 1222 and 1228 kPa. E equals 115.2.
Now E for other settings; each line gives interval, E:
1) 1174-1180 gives 135.7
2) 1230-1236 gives 122.1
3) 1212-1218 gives 100.2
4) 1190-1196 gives 95.48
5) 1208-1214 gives 119.8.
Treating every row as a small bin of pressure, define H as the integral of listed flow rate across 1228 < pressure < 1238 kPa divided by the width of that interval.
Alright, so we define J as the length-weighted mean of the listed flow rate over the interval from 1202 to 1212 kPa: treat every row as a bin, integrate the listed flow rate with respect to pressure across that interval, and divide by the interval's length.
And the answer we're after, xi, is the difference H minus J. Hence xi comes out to 1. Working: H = 121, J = 120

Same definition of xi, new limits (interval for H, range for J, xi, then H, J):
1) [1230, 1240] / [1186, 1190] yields 6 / 116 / 110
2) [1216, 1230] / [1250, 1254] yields -6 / 106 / 112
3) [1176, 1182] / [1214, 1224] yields 31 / 129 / 98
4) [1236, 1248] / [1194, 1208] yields -14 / 103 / 117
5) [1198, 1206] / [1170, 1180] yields -10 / 124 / 133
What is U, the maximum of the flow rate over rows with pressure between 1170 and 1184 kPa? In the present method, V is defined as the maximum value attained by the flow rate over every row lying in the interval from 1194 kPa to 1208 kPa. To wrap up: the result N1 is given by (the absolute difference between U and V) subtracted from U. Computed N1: 129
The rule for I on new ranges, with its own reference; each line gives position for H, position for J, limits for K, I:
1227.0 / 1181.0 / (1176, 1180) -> -2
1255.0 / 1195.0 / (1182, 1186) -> -163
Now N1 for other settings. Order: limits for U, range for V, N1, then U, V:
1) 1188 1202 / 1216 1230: 122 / 126.6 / 131.3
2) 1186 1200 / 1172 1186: 81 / 112.2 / 143.3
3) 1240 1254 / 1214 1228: 115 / 117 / 115.2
